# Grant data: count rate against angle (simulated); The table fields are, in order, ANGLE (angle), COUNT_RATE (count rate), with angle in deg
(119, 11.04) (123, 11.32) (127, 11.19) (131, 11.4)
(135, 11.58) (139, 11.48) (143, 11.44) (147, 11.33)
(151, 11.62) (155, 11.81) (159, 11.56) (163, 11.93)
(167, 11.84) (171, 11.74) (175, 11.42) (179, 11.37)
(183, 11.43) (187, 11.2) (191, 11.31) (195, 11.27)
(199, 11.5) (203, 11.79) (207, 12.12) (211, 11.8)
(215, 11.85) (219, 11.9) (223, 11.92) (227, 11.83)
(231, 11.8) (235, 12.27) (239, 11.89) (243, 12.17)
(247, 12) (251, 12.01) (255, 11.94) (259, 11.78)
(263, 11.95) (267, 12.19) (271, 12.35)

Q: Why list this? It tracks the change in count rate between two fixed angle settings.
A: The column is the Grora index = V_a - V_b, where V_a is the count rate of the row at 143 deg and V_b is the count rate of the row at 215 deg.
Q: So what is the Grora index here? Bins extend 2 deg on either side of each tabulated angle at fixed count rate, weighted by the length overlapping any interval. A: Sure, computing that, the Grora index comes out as -0.41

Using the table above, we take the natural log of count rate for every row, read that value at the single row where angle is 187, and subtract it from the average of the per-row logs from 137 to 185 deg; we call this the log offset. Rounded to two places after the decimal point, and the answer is 0.03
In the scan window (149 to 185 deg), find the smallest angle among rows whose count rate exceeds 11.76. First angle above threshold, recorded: 155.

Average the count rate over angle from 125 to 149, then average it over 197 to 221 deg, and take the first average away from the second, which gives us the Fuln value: 0.42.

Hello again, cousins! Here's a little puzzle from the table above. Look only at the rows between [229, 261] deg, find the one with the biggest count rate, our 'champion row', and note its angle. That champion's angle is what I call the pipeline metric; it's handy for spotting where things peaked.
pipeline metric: 235 deg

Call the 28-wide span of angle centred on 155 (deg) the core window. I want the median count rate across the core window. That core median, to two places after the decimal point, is 11.62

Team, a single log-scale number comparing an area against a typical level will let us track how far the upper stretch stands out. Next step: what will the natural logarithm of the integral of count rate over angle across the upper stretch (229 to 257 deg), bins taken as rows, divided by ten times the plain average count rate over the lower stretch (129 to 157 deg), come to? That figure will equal 1.07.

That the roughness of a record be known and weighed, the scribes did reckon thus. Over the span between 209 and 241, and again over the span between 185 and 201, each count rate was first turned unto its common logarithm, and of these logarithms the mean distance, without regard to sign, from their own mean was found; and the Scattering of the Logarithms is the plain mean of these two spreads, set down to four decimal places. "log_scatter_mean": 0.0034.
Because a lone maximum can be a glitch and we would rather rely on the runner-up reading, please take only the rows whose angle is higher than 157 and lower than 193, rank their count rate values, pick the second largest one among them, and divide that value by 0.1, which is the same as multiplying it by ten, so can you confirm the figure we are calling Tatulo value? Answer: 118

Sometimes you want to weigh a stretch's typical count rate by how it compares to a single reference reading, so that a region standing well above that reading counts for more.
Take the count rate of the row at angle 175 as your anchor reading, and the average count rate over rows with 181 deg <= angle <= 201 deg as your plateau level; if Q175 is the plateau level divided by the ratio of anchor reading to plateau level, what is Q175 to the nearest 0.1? 11.3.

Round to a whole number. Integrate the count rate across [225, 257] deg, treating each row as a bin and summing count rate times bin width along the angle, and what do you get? 384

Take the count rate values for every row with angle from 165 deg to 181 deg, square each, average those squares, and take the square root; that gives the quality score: 11.6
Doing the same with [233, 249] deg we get 12.1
